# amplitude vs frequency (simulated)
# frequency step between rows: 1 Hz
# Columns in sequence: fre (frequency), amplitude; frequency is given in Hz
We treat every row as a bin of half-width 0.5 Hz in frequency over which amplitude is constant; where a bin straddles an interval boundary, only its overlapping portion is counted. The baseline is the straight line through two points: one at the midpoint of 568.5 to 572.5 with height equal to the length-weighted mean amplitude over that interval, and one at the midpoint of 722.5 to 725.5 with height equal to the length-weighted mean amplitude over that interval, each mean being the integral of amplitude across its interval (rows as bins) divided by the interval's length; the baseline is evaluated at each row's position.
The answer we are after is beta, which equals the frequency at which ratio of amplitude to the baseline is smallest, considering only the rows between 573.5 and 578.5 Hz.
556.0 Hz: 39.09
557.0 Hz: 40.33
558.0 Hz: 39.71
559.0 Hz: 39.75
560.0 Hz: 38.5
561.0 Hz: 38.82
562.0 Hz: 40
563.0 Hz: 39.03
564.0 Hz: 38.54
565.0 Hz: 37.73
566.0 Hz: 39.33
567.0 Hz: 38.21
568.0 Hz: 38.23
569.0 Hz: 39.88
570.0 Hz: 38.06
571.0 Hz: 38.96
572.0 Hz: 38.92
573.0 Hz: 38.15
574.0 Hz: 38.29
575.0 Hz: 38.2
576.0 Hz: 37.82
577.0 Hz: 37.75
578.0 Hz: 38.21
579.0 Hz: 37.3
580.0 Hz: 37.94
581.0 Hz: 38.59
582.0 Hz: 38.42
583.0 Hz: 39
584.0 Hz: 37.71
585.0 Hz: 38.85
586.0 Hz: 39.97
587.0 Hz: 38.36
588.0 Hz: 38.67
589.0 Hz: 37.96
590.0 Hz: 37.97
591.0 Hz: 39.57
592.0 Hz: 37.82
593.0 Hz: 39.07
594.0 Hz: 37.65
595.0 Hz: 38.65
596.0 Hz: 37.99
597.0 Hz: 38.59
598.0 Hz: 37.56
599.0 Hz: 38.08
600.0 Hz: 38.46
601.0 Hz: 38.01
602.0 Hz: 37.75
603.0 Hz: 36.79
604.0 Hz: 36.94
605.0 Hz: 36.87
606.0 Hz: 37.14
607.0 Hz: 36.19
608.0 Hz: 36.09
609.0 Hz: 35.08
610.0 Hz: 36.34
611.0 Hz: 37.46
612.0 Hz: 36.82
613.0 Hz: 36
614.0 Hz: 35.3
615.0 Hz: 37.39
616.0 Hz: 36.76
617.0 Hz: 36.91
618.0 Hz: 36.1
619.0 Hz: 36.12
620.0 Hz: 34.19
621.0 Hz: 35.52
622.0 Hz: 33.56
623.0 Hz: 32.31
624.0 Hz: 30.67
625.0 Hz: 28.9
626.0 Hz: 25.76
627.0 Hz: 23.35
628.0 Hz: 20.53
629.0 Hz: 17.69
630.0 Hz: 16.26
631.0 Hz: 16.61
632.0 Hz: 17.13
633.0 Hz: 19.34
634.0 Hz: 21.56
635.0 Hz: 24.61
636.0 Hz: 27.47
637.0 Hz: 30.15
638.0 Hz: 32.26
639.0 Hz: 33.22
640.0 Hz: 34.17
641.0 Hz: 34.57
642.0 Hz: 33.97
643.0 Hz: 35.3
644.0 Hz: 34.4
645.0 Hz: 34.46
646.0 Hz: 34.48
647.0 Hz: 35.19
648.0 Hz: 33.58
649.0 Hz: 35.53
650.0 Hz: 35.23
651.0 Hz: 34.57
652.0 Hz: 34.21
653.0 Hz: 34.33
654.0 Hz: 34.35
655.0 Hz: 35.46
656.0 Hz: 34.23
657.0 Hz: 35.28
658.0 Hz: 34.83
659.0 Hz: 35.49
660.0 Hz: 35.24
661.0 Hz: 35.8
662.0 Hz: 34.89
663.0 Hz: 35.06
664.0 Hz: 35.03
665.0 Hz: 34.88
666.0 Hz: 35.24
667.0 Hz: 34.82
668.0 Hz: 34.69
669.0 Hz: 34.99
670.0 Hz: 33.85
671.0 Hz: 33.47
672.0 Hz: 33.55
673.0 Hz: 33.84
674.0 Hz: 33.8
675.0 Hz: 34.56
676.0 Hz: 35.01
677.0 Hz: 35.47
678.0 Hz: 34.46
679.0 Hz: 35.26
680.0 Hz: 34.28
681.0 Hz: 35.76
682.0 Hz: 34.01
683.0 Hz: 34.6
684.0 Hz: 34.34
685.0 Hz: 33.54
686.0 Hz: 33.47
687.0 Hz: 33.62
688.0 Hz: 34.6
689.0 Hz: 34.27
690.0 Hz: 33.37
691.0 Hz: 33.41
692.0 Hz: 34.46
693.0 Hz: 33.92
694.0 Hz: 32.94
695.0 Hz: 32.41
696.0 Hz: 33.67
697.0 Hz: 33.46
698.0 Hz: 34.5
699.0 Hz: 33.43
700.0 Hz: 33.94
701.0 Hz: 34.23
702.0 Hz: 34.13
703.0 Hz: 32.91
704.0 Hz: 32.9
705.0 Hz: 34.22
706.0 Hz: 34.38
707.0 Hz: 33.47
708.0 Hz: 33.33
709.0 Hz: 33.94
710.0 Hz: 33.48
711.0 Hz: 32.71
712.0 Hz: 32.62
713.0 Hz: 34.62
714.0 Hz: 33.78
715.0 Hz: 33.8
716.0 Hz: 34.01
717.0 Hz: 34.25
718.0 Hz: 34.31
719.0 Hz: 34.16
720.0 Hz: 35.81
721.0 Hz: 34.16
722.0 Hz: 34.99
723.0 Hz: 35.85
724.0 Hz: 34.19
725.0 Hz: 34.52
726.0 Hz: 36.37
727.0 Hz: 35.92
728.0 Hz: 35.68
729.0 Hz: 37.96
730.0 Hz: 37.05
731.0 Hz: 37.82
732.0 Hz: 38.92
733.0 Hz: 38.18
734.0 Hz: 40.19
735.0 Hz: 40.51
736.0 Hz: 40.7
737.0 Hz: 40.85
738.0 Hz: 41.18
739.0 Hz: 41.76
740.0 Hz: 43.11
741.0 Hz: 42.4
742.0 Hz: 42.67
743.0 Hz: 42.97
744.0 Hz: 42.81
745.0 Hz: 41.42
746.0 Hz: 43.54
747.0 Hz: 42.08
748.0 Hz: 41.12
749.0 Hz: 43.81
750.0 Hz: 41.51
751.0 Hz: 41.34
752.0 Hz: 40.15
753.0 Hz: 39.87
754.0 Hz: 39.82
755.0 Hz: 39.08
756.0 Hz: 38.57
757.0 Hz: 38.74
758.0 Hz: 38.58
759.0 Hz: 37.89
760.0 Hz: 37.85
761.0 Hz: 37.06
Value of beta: 577.0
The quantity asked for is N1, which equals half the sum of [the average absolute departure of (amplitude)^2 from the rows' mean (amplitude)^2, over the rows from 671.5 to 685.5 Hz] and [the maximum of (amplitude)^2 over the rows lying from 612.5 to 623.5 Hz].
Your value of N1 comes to 718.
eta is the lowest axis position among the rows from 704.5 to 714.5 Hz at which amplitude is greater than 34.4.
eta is 713.0 Hz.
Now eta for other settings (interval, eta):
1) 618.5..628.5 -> 619.0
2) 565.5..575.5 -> 566.0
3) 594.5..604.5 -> 595.0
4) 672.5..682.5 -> 675.0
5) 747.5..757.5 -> 748.0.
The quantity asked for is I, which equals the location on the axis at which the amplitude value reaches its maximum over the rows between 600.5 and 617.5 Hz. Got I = 601.0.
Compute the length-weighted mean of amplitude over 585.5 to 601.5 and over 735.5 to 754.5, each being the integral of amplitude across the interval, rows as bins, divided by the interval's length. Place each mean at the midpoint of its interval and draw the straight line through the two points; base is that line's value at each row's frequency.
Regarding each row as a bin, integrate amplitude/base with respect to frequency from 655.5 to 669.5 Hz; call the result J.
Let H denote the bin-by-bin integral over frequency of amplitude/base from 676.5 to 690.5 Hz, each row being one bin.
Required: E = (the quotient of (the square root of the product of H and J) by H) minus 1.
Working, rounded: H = 11.9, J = 12.3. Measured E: 0.02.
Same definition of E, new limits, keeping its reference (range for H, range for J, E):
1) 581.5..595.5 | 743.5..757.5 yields -0.01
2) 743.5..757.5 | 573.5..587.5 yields 0.01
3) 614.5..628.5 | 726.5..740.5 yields 0.07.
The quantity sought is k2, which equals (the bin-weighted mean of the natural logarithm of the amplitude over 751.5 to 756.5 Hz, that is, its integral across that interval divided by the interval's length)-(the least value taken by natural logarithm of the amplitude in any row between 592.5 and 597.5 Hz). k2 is 0.05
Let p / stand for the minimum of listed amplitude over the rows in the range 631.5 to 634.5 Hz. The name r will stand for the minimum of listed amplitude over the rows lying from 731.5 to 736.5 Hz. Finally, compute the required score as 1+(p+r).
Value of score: 56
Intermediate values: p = 17.13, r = 38.18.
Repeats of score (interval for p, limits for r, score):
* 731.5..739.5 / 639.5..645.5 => 73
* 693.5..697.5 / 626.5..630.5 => 50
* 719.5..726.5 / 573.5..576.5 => 73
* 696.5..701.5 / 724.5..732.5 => 69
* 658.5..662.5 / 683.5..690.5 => 69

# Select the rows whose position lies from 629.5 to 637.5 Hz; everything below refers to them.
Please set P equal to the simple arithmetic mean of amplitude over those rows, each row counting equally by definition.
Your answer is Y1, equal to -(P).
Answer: -21.6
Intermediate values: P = 21.6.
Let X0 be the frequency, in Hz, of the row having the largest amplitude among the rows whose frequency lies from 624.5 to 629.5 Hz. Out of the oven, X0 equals 625.0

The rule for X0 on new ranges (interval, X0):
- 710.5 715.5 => 713.0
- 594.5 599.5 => 595.0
